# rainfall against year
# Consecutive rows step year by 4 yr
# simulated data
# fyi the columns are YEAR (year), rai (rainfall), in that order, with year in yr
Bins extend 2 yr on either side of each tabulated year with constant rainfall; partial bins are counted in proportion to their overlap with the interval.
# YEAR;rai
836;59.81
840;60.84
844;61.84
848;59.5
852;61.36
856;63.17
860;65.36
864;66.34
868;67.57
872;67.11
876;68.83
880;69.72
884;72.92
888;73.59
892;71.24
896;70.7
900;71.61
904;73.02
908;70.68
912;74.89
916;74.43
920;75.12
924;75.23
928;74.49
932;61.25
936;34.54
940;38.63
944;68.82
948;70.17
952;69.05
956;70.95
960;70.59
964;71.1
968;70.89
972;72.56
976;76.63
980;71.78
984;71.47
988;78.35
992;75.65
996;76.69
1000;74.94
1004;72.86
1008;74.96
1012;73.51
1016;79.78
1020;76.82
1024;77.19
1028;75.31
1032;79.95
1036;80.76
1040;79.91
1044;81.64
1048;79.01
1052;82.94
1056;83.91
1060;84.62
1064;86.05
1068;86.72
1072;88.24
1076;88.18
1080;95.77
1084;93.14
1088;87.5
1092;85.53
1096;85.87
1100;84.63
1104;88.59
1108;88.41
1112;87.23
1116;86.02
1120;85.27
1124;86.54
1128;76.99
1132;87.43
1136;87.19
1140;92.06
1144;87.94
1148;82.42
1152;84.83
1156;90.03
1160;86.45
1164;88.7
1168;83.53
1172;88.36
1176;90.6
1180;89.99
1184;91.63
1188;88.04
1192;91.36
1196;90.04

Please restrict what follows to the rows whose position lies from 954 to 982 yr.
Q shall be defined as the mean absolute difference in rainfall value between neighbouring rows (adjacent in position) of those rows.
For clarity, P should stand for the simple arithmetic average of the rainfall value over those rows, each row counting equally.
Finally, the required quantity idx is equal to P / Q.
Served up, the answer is 37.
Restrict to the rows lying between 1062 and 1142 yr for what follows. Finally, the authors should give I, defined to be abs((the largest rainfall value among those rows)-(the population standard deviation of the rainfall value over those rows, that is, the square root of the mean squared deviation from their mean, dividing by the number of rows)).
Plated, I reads 92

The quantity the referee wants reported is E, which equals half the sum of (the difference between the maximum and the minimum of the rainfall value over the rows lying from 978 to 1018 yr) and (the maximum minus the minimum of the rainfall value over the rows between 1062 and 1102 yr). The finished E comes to 9.7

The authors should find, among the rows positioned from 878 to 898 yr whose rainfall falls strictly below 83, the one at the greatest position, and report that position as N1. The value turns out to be 896 yr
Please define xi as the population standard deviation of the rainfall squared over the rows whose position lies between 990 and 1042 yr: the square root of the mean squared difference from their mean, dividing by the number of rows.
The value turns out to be 385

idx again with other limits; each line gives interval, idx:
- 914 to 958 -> 8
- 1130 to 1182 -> 26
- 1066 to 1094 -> 28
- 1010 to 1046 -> 32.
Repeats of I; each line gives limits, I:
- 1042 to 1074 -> 85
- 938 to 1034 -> 72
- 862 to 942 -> 64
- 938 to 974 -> 62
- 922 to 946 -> 59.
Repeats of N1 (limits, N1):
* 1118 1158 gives 1148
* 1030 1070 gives 1052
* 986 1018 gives 1016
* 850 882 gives 880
